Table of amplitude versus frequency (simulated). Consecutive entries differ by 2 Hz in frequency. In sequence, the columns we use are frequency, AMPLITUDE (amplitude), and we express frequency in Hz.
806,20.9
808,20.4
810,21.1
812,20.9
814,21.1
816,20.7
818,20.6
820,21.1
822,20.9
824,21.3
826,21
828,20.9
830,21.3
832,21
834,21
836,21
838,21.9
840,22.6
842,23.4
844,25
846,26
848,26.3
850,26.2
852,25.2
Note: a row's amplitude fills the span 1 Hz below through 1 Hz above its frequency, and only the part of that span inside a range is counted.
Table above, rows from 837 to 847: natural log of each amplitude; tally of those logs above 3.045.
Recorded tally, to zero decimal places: 5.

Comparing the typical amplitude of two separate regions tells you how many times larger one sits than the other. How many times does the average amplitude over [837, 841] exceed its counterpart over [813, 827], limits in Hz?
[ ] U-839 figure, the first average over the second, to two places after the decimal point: 1.06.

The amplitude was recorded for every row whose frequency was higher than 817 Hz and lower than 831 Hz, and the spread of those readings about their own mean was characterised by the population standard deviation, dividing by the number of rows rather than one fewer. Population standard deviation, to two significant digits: 0.23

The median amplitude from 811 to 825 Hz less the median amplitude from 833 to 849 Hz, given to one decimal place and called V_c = -2.1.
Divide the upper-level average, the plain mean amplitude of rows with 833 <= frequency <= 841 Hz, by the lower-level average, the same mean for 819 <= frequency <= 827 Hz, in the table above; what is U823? 1.03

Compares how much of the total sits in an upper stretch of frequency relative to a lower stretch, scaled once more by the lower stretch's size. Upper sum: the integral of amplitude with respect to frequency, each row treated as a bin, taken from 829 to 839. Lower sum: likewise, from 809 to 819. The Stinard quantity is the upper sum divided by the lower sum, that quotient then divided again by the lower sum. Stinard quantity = 0.0049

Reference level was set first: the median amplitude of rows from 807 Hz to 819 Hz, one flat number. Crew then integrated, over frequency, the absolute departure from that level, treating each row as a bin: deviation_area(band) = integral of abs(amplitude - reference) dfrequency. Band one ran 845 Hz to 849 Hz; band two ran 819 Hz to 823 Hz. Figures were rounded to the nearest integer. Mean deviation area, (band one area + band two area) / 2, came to 11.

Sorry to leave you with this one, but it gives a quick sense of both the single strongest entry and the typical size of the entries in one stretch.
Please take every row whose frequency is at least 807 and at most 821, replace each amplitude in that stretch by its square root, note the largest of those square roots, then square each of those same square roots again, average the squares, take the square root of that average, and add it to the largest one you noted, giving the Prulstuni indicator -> 9.2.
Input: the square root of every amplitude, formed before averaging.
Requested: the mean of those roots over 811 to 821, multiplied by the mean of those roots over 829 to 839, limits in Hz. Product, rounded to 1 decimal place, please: 21.1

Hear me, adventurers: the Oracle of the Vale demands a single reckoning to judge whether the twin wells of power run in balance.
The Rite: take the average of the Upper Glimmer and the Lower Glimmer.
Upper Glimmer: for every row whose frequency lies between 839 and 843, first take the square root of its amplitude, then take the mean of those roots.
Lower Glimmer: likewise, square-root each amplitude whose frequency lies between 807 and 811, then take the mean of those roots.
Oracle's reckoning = 4.68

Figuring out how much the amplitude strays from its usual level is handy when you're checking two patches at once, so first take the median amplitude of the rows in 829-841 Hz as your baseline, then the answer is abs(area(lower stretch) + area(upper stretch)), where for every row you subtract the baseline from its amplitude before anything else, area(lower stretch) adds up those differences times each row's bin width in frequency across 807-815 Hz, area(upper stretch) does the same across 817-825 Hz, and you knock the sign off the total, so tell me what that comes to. 3.6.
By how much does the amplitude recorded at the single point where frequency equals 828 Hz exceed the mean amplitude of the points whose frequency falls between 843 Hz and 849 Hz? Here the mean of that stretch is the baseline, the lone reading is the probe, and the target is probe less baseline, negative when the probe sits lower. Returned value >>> -5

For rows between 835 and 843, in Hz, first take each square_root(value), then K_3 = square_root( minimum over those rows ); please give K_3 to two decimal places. 2.14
